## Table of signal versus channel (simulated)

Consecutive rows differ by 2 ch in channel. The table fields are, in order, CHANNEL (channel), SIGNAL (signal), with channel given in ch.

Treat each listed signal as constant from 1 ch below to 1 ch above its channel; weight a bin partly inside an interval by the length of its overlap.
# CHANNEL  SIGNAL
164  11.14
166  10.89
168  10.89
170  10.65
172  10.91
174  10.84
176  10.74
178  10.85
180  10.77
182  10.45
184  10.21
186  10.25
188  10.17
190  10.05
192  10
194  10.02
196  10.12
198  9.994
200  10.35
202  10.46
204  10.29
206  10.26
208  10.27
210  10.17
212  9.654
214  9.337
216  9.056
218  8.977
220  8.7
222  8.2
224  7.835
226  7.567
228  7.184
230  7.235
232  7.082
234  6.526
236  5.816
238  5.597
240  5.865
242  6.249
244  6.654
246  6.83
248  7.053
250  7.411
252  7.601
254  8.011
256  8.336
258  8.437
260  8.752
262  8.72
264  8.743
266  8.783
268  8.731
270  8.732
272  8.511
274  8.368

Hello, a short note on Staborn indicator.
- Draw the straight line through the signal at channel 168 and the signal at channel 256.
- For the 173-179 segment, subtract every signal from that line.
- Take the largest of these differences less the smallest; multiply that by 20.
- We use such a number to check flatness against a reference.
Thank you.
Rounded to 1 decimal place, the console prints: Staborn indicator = 3.4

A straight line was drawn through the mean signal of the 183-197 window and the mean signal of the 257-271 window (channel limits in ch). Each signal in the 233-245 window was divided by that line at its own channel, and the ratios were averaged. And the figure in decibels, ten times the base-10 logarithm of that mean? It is -1.8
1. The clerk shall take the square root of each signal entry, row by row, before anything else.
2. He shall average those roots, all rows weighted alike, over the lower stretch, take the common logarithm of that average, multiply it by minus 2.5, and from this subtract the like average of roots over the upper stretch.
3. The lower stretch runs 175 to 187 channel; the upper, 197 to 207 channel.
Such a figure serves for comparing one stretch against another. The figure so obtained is -4.5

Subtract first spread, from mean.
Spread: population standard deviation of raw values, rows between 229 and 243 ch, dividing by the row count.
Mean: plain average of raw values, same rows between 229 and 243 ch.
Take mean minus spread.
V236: 5.7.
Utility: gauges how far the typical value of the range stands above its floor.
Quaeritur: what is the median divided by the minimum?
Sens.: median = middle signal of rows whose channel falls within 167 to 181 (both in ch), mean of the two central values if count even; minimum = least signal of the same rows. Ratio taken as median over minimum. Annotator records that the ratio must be 1.02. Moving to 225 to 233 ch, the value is 1.02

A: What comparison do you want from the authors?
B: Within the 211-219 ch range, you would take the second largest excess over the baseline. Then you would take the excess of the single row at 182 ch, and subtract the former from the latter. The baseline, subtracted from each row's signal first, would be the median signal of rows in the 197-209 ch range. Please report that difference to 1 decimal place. 1.1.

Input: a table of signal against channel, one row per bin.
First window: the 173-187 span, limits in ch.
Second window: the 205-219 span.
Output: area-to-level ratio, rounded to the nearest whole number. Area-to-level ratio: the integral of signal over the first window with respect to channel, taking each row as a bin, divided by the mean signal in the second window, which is 15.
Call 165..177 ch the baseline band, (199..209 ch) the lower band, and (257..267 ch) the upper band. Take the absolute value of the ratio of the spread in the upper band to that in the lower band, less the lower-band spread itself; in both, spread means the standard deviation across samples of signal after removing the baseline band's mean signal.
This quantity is 1.6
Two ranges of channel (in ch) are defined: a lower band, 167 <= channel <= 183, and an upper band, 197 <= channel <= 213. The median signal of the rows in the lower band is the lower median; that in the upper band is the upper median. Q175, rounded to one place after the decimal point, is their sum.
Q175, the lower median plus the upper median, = 21.1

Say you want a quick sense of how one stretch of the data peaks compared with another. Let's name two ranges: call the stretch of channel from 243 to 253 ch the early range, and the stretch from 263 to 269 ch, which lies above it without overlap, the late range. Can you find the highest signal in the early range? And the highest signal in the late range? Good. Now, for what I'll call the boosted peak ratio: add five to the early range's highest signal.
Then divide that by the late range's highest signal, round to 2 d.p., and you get 1.43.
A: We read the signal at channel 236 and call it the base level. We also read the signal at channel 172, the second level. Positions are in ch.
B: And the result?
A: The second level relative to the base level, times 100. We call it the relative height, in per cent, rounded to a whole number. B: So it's 188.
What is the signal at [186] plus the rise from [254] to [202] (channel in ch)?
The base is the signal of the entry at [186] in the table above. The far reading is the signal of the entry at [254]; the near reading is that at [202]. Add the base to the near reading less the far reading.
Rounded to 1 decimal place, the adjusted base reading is 12.7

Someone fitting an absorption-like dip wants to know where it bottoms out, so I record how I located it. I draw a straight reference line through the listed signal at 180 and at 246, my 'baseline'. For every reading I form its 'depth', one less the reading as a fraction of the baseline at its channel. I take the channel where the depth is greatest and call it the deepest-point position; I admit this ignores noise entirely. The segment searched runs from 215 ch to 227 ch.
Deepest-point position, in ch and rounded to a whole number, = 226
